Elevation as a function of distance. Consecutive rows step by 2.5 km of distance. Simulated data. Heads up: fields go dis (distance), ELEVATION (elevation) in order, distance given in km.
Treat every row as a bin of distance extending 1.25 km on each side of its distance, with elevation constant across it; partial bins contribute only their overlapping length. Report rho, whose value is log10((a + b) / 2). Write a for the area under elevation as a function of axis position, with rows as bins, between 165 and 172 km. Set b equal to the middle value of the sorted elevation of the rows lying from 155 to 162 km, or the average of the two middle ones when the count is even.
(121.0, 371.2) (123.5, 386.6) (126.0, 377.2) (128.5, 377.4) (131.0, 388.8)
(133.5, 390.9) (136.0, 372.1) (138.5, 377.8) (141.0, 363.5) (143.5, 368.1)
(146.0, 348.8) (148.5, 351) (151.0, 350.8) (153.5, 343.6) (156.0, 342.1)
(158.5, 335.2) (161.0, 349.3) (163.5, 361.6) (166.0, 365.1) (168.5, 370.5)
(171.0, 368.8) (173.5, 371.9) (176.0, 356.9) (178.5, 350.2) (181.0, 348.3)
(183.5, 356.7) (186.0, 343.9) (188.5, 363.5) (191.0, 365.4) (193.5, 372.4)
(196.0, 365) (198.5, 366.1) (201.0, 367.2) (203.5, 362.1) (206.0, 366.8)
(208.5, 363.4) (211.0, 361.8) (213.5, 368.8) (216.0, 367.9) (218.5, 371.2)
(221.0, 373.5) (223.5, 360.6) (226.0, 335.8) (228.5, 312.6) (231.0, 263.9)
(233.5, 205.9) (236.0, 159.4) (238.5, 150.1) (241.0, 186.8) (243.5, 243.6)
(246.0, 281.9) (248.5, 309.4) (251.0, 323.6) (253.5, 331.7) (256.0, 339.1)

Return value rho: 3.16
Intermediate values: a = 2578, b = 342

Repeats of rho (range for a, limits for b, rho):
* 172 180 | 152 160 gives 3.21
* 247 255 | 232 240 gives 3.13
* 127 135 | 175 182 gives 3.23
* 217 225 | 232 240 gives 3.19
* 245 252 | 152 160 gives 3.09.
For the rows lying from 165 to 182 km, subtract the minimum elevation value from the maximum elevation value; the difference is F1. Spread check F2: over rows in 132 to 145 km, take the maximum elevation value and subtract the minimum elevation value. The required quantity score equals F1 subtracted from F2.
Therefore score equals 4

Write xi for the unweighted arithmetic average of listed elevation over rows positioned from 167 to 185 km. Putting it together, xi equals 360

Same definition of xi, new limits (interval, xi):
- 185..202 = 363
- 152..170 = 352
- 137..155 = 358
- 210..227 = 363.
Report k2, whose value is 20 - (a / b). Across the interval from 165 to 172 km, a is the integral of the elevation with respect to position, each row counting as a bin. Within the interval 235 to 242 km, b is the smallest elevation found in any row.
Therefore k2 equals 2.8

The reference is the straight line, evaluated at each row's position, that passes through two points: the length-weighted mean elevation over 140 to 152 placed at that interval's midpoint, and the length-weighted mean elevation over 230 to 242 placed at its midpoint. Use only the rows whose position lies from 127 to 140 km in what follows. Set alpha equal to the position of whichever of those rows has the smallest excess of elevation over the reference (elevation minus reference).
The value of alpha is 128.5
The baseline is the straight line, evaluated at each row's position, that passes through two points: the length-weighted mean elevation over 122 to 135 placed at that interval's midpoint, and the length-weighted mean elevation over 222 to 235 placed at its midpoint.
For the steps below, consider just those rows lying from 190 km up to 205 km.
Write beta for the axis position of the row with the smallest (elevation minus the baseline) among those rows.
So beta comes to 191.0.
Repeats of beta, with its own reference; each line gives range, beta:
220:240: 238.5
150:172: 158.5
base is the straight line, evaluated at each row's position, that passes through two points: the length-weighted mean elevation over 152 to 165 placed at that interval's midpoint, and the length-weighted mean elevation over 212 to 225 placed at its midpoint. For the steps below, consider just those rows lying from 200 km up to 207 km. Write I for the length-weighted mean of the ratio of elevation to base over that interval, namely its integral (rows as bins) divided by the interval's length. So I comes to 1.01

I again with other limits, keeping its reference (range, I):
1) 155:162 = 0.99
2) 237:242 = 0.45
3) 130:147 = 1.10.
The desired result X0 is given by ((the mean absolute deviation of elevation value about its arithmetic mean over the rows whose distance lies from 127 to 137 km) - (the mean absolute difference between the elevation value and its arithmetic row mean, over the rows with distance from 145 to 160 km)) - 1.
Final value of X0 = 2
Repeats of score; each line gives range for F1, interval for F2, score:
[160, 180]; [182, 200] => 6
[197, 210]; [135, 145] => 9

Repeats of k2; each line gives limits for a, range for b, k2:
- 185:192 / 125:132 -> 13.4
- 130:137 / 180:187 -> 12.2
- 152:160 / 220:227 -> 11.9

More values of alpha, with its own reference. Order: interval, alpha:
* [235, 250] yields 238.5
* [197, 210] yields 198.5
